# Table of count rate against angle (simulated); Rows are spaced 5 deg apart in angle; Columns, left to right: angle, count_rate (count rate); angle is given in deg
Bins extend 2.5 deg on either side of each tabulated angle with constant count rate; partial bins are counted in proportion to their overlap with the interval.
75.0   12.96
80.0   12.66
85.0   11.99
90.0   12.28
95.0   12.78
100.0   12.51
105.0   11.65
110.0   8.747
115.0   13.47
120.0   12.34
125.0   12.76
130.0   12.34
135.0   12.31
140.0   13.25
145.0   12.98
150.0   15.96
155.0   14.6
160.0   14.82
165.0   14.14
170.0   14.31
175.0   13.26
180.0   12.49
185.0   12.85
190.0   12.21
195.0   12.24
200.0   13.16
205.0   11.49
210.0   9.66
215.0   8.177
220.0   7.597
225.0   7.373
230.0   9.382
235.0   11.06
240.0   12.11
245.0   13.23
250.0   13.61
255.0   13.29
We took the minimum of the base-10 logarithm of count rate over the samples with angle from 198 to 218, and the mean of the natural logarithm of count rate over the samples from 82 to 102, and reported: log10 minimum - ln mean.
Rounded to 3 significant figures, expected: -1.60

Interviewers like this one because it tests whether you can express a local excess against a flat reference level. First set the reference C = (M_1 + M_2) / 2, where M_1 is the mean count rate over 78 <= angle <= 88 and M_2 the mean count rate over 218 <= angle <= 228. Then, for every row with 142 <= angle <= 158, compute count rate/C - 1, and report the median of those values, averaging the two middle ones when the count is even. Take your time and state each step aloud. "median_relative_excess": 0.47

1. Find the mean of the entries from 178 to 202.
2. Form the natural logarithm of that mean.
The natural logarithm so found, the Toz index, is 2.53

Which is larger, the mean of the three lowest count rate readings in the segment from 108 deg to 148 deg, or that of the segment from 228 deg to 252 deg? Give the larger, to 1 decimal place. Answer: 11.1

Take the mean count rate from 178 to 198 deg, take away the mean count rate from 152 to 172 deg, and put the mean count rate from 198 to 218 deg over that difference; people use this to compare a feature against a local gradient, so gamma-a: -5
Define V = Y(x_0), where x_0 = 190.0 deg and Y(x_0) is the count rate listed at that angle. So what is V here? 12.21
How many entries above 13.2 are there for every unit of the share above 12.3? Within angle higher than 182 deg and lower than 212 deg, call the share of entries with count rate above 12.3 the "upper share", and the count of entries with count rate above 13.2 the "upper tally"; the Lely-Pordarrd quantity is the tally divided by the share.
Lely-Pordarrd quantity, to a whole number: 0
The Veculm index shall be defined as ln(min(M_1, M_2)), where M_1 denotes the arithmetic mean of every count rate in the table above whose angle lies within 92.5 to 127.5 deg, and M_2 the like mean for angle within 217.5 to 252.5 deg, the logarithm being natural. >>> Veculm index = 2.36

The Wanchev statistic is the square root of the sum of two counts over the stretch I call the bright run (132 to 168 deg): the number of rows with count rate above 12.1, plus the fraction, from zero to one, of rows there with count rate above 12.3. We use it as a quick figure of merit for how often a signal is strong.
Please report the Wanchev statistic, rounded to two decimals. 2.83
